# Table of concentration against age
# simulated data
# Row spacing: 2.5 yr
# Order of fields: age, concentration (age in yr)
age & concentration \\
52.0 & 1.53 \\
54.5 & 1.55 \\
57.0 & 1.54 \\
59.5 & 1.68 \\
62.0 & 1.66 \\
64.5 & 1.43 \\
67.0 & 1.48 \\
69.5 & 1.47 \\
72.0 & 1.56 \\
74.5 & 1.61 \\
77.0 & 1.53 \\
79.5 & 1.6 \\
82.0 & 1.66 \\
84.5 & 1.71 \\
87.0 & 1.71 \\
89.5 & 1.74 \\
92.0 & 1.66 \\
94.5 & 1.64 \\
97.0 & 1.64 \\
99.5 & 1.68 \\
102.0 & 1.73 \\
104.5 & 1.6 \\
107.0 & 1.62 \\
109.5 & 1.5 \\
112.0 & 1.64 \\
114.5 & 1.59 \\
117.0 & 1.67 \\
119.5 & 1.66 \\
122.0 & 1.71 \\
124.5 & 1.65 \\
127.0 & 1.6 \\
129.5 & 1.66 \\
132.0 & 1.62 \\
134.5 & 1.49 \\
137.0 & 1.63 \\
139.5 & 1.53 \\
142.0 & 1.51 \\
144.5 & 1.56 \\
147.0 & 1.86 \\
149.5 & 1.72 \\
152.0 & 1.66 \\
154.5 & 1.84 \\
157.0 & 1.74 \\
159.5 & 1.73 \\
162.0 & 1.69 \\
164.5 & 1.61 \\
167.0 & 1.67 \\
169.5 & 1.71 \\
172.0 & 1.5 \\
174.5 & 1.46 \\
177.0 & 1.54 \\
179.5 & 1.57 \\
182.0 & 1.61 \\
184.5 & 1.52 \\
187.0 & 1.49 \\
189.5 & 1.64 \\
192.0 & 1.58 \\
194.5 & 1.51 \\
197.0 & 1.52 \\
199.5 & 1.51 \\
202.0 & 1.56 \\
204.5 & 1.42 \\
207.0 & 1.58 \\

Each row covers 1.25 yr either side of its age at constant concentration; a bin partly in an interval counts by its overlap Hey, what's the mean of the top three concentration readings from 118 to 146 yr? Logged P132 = 1.68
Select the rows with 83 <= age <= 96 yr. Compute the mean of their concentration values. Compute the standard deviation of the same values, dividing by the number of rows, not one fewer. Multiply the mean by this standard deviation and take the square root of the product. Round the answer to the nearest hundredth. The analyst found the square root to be 0.25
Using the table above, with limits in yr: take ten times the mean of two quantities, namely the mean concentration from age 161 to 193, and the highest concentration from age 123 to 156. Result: 17.2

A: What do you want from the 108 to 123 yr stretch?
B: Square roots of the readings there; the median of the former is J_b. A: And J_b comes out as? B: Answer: 1.28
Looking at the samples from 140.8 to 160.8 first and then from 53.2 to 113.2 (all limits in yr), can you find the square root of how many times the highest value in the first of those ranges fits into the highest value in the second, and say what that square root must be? 0.97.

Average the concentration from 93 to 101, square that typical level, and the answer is 2.7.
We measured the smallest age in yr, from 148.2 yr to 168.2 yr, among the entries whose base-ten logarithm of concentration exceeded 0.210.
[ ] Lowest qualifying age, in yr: 149.5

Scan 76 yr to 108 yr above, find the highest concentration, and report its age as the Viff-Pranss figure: 89.5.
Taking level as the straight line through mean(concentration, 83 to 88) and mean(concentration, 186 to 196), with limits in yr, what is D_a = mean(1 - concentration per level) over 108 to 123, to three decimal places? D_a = 0.022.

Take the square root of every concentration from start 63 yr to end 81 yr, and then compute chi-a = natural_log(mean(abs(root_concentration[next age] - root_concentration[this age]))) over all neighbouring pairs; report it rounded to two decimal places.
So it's -3.75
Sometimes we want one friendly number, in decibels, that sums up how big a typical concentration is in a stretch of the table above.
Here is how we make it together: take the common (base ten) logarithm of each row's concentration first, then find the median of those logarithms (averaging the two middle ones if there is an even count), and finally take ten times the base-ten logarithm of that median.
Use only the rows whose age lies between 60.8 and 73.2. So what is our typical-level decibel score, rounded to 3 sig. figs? -7.69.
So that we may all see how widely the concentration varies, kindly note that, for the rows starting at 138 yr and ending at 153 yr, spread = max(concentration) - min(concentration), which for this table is 0.35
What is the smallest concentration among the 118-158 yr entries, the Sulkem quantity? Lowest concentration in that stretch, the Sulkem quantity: 1.49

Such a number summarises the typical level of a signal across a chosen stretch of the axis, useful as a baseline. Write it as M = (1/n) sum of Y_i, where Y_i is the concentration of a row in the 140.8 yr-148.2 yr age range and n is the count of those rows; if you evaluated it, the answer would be 1.64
